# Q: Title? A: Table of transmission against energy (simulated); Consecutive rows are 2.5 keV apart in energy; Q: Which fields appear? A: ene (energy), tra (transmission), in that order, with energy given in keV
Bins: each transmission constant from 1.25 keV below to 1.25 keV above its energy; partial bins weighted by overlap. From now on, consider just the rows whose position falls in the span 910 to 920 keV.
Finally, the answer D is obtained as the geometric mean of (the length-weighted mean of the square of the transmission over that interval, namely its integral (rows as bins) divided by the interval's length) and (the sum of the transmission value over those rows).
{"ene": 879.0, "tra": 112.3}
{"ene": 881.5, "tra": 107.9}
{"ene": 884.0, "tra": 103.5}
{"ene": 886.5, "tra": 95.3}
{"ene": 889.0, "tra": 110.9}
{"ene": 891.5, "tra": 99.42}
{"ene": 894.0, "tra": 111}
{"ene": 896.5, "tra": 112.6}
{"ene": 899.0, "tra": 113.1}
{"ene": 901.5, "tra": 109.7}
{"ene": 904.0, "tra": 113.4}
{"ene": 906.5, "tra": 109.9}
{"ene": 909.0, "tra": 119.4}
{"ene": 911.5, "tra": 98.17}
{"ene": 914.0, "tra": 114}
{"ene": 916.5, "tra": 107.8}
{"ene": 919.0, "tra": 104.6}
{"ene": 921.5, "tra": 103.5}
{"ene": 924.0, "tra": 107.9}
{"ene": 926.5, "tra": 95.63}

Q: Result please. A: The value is 2198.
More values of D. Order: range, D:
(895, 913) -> 3095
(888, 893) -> 1527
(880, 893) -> 2362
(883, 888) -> 1408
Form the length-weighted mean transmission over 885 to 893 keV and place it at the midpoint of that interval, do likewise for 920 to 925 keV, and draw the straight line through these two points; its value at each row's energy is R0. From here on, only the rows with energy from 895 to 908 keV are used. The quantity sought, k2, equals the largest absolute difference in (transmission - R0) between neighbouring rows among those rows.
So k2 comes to 4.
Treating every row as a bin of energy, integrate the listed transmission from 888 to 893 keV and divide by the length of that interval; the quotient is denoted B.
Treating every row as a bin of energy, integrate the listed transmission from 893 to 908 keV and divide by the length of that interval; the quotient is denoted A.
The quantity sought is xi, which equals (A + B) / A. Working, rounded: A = 112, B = 105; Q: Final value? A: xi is 1.94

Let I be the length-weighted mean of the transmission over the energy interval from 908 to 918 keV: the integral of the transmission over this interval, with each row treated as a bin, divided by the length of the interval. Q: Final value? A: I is 109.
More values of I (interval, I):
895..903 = 112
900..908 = 111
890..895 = 105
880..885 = 106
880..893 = 104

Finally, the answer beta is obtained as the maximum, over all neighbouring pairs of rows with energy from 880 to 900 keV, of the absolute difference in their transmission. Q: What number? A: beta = 16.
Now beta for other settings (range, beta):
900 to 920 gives 21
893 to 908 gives 4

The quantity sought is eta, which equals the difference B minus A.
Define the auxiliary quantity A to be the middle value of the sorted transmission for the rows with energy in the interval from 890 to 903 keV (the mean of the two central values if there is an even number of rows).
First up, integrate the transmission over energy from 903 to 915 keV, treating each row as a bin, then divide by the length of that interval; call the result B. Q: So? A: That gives 0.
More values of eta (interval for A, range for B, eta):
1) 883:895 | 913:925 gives 4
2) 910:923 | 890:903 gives 5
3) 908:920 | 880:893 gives -4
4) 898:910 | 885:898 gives -7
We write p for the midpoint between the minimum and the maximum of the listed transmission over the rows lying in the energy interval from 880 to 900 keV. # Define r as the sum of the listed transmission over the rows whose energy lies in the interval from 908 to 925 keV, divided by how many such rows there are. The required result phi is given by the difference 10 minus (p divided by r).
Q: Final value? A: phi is 9.03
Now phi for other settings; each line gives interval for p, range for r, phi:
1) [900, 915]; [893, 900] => 9.03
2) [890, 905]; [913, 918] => 9.04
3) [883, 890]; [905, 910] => 9.10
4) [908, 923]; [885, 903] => 8.99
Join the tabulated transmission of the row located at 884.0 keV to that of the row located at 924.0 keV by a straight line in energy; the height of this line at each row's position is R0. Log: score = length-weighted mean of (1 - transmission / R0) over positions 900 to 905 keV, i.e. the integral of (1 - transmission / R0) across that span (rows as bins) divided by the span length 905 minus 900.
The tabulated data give -0.06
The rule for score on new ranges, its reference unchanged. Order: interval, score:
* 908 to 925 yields -0.01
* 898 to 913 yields -0.05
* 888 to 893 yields -0.01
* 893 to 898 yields -0.07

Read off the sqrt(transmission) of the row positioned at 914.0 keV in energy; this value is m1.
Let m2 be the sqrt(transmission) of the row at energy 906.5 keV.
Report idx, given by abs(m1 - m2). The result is 0.19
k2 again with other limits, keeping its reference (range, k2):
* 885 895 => 15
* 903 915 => 21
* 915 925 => 4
